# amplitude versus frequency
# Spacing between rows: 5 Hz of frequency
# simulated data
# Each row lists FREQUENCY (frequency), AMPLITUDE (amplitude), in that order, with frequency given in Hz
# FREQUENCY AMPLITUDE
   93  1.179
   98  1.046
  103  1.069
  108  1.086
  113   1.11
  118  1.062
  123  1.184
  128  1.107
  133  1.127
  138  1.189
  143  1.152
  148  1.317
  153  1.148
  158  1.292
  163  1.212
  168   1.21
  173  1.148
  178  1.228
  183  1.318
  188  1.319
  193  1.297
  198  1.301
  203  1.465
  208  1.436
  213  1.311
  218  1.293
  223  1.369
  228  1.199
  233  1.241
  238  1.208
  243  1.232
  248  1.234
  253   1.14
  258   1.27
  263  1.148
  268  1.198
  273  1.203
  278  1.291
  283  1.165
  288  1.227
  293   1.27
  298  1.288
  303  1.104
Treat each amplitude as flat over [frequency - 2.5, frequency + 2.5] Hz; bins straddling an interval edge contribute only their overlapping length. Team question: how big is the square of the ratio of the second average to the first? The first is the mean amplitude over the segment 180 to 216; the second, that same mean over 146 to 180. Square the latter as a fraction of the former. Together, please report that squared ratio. 0.82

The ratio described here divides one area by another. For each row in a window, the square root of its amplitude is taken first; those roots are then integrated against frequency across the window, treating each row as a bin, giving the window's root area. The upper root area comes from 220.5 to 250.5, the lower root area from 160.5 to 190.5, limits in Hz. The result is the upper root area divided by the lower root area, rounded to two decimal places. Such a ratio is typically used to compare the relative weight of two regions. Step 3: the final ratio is 1.00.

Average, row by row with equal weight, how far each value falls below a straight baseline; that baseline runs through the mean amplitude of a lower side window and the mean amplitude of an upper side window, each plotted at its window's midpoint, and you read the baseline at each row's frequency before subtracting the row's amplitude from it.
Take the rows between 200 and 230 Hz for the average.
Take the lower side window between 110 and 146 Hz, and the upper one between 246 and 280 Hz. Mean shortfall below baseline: -0.16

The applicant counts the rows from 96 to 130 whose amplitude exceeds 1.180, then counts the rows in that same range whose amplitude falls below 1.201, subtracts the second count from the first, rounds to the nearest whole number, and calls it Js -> -6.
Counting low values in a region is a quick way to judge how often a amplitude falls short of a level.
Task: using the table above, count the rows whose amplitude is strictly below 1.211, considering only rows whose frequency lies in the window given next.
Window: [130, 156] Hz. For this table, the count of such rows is 4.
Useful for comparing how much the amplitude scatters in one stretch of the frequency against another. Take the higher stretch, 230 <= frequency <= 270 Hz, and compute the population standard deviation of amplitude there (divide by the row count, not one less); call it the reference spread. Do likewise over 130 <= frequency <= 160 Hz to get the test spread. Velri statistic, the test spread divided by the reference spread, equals 1.7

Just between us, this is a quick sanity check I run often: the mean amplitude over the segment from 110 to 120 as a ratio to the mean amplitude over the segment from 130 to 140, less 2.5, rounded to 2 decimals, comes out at -1.56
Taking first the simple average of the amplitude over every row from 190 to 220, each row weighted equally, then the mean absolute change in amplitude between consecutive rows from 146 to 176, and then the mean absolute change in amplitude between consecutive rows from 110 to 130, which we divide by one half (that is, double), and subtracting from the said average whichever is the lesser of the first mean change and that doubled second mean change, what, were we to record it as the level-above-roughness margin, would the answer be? 1.26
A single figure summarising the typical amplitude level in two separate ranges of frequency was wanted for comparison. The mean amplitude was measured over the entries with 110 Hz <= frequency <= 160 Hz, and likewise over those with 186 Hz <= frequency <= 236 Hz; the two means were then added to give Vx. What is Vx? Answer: 2.49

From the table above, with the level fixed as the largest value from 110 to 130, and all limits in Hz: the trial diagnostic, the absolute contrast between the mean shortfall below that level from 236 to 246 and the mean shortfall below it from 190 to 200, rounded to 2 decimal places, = 0.08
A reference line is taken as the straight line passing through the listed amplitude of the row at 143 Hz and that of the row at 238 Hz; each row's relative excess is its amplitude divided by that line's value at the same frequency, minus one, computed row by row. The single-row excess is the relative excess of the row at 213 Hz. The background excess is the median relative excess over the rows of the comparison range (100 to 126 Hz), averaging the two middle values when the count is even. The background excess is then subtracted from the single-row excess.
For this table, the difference 0.14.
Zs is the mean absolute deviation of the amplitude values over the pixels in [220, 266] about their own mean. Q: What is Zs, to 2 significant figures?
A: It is 0.047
